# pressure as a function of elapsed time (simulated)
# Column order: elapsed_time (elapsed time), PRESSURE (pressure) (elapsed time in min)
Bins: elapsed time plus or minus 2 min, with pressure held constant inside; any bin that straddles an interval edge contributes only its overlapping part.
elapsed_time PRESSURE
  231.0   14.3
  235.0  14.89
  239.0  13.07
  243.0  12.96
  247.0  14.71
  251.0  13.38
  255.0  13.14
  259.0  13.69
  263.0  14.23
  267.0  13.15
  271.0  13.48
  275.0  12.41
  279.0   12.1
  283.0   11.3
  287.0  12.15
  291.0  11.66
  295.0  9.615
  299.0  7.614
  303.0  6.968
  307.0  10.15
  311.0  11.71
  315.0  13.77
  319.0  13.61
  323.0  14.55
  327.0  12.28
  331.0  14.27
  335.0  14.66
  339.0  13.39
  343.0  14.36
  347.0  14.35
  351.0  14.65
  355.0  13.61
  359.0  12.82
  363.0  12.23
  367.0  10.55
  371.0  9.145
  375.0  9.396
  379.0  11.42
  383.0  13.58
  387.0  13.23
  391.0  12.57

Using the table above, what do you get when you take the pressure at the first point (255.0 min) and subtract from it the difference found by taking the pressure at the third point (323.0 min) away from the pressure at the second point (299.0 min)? 20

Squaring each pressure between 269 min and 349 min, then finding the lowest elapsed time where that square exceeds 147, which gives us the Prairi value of 271.0 min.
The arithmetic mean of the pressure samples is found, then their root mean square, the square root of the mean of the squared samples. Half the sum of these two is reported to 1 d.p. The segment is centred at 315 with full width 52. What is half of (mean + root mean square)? 12.0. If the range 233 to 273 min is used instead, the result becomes 13.7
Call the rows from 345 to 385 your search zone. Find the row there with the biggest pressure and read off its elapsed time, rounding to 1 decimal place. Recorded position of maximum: 351.0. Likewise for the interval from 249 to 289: 263.0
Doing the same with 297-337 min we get 335.0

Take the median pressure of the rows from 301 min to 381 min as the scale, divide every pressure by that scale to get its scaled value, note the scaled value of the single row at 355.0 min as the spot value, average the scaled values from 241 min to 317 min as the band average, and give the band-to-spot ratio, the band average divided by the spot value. 0.88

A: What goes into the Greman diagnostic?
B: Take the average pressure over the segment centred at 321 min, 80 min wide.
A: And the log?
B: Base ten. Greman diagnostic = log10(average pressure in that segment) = 1.09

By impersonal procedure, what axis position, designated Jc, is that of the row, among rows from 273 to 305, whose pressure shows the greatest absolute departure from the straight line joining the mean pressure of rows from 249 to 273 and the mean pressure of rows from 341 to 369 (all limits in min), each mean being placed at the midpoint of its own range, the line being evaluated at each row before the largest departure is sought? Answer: 303.0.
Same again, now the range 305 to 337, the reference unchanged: 307.0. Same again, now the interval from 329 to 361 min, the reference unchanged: 351.0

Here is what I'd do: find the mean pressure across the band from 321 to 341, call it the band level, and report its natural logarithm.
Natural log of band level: 2.63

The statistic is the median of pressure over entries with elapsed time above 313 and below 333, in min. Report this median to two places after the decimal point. 13.77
